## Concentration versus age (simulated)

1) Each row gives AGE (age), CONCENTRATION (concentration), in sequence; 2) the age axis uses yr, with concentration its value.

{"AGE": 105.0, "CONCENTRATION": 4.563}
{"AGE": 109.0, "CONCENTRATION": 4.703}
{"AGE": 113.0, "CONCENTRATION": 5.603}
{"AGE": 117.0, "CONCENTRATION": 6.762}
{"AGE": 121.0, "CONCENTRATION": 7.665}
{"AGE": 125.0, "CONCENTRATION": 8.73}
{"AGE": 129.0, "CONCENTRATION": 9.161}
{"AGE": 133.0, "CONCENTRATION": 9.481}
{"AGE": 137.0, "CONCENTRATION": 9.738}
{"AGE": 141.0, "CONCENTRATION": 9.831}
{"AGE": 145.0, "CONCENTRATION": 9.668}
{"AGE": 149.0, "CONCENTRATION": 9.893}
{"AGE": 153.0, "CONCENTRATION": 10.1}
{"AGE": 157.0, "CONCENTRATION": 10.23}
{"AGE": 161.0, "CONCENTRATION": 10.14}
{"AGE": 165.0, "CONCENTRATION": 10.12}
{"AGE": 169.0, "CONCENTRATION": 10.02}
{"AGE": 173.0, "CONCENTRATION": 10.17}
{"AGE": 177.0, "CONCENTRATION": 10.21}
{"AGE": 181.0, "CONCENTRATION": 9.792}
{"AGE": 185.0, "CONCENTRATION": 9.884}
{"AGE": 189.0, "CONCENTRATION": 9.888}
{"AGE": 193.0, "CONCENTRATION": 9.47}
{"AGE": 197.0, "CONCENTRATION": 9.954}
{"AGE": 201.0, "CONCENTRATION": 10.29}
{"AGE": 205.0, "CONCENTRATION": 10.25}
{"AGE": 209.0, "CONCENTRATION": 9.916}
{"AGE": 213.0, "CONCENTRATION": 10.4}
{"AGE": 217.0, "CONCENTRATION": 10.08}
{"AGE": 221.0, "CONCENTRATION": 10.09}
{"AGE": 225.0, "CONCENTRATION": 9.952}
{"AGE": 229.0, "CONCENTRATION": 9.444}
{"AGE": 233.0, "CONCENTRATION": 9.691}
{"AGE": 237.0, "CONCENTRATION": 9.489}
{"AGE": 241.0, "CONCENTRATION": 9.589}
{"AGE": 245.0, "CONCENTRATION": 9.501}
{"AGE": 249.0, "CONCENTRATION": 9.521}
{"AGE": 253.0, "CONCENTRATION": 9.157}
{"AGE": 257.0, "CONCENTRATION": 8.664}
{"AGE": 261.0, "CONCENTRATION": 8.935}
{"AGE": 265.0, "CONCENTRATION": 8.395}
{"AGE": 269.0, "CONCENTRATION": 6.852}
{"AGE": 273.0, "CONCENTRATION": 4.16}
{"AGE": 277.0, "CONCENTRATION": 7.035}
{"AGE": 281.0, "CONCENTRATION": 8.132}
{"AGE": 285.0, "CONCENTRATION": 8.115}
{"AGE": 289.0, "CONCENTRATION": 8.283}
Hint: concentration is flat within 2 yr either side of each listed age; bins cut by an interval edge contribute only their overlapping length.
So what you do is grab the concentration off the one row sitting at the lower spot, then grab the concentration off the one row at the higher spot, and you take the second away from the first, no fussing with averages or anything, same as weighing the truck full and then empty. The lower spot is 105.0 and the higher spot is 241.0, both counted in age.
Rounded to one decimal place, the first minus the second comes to -5.0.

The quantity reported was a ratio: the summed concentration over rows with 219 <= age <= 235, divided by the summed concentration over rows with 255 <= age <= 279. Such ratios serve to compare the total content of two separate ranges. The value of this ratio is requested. 0.9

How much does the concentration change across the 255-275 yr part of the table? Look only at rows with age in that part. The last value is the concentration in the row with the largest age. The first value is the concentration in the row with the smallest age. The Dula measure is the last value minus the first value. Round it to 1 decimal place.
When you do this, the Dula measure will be -4.5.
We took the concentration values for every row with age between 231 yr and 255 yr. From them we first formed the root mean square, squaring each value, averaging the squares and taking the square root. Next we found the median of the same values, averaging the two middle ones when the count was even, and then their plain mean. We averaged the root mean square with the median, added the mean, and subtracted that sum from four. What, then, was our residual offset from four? -15.0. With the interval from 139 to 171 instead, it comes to -16.0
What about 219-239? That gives -15.4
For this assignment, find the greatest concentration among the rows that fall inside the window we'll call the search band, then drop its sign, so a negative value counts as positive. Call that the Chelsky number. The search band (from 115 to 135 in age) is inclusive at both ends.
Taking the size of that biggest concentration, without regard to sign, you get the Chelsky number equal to 9.5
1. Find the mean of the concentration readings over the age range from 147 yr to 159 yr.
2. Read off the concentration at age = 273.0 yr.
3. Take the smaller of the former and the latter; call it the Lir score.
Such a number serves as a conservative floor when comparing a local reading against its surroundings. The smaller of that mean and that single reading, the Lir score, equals 4.2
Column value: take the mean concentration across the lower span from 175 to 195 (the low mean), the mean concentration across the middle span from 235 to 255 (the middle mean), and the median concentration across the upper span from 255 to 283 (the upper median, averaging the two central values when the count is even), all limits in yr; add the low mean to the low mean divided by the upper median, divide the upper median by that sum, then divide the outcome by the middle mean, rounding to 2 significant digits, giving 0.078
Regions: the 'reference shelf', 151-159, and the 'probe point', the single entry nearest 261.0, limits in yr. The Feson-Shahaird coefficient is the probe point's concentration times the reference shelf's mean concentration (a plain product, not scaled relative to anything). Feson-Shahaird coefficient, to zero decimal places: 91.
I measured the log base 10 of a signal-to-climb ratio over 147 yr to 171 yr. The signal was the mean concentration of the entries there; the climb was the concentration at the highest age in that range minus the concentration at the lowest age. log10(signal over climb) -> 1.9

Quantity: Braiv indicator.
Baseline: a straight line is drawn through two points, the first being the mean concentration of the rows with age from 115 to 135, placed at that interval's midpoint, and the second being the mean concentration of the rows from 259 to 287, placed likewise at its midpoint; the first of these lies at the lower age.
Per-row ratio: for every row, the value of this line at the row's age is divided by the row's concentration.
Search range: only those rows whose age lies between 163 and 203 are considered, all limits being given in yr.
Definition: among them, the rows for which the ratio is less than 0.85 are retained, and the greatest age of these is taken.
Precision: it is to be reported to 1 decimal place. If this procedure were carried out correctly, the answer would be 201.0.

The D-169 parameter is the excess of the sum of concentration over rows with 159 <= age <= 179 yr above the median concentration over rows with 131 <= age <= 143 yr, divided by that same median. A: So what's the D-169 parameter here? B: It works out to 4.2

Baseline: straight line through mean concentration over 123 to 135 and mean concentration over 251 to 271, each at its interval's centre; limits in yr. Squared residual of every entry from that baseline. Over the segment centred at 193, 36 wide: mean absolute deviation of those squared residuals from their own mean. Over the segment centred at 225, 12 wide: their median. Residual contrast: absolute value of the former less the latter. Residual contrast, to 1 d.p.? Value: 1.3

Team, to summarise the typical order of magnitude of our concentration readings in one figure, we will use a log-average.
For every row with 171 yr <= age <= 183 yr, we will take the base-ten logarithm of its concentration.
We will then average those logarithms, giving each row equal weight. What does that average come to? 1.00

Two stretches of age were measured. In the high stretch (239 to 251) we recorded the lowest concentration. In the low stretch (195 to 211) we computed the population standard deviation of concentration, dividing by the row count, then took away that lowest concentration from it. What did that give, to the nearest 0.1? -9.3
